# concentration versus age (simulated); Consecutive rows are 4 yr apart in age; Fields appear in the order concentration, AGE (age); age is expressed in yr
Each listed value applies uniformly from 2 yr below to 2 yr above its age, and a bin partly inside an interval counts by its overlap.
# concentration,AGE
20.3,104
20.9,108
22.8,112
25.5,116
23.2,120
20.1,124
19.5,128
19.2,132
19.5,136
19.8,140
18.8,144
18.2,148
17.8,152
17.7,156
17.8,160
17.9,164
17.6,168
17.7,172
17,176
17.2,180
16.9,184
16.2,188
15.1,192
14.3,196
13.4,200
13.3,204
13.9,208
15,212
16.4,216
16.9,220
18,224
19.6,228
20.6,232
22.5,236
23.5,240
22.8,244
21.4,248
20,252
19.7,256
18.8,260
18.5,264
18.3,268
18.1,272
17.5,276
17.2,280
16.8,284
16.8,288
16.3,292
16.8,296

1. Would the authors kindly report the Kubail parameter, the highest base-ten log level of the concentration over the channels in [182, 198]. 1.23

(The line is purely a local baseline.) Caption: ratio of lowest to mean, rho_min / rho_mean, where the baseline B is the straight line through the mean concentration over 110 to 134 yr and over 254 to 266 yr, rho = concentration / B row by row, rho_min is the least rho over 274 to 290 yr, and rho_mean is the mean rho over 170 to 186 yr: 1.09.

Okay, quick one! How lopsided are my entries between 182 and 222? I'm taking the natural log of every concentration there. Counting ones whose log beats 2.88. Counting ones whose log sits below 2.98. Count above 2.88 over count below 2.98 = 0.0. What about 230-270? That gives 3.3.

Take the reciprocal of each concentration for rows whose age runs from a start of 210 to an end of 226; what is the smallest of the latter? 0.056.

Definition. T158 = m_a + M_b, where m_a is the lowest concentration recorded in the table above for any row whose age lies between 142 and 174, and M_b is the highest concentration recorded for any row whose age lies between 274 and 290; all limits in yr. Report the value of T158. 35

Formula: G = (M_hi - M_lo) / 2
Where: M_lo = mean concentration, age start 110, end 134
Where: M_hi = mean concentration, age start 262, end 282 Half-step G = -1.9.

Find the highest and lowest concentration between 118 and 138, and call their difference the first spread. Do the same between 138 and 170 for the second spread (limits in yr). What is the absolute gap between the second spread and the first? 1.8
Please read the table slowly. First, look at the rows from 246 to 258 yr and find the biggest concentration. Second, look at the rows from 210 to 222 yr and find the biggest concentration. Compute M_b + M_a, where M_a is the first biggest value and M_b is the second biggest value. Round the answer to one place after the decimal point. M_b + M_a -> 38.3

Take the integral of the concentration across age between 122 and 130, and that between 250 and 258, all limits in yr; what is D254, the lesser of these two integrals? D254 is 158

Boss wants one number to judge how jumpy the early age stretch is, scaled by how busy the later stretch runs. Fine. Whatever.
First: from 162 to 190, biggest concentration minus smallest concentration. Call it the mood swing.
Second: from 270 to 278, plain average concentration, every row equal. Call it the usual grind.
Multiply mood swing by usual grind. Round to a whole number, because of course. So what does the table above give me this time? 30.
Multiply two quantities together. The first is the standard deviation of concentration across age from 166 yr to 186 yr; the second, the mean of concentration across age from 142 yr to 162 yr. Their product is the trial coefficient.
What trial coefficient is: 6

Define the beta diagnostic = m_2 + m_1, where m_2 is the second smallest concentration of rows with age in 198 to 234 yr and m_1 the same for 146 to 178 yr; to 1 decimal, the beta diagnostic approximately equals 31.0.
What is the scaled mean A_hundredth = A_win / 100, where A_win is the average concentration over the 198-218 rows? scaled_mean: 0.14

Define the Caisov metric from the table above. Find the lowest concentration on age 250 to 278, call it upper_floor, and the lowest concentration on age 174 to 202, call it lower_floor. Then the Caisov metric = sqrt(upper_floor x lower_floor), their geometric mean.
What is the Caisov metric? 15.3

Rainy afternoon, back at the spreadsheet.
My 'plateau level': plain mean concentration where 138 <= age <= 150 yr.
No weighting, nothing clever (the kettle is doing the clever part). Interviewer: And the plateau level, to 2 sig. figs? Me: 19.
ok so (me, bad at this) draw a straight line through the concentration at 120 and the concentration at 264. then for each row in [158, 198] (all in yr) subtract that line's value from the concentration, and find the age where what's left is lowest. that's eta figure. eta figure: 196 yr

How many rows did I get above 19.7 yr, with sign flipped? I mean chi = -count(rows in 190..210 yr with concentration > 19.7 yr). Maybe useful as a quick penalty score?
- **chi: 0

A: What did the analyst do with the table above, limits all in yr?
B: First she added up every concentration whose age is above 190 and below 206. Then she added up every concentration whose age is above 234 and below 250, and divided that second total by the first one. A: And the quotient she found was 1.6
